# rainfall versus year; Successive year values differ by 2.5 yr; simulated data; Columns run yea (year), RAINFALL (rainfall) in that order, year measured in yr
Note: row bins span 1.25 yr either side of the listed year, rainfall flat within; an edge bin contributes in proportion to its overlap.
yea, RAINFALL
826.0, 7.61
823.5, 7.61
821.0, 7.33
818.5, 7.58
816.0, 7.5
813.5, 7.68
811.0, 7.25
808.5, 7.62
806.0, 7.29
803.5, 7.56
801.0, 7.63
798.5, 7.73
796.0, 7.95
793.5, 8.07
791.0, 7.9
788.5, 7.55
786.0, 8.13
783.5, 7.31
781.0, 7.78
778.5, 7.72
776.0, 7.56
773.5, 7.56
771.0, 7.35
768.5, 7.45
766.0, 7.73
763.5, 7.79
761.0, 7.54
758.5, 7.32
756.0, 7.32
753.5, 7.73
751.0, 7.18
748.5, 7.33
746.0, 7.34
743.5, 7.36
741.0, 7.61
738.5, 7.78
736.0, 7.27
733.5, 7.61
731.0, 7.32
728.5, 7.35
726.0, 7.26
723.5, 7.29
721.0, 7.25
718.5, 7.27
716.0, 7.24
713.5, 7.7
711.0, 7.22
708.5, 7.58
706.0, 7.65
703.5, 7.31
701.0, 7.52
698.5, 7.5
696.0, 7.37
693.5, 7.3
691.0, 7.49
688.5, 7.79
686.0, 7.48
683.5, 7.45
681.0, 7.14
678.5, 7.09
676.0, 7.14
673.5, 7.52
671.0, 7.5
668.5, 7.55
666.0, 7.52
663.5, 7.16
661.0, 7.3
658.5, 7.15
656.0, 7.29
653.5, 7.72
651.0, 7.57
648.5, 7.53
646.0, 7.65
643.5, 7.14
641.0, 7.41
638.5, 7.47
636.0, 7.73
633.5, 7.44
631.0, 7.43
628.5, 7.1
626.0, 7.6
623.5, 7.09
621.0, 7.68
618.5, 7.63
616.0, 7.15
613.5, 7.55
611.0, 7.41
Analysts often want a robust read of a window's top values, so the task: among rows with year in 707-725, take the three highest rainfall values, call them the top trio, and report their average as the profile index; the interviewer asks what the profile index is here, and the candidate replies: 7.52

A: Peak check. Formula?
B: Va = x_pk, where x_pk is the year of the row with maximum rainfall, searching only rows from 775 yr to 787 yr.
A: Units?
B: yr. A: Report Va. 786.0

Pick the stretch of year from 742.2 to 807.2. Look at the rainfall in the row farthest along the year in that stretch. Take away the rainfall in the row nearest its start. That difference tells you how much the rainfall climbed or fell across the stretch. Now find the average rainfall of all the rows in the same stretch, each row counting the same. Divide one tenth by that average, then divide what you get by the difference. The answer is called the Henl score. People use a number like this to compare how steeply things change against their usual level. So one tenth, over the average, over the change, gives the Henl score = -0.19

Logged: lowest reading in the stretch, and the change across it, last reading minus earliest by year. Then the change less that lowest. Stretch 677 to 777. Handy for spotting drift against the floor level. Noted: -6.62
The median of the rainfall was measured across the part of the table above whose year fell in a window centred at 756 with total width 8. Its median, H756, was 7.32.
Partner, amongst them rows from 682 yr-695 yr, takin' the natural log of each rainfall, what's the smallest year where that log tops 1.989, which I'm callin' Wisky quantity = 683.5 yr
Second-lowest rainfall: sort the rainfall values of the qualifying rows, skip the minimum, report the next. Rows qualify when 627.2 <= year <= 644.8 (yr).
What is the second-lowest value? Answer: 7.14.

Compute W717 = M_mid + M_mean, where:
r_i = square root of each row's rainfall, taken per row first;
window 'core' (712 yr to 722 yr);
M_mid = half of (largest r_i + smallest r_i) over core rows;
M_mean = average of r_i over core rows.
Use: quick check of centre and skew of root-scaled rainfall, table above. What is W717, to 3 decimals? 5.446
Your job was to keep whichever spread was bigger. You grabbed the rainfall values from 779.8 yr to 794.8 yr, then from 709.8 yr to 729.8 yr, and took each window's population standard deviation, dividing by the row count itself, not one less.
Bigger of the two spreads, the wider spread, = 0.29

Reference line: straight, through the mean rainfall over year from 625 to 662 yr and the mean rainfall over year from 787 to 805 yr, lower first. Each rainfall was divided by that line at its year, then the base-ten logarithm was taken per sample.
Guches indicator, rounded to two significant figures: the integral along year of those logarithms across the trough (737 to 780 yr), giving -0.44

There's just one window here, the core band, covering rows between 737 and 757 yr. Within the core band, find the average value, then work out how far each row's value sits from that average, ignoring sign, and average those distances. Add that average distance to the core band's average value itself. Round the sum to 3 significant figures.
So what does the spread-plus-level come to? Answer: 7.64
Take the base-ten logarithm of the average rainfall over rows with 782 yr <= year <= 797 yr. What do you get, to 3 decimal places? 0.893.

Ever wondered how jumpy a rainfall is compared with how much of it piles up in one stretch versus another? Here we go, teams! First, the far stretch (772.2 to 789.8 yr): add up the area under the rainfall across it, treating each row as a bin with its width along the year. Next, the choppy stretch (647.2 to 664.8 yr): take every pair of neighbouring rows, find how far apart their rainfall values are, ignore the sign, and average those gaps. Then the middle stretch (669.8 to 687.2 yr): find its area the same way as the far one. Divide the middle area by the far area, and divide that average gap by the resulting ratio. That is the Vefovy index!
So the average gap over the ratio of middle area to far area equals 0.18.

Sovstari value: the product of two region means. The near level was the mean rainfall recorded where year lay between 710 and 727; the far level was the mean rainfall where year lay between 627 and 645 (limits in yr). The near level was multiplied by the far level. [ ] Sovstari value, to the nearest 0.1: 54.1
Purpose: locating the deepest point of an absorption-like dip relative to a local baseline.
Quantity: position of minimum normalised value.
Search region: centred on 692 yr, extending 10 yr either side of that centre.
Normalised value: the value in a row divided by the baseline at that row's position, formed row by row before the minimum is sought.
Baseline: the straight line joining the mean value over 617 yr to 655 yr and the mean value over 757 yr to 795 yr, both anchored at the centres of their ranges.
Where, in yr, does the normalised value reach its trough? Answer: 693.5 yr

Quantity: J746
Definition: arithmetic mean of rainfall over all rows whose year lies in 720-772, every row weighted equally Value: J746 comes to 7.44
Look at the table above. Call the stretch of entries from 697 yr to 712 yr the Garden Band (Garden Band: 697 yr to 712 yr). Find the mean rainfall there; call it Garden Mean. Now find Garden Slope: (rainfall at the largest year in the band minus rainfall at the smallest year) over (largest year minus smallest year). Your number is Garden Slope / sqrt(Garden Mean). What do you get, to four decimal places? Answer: -0.0082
